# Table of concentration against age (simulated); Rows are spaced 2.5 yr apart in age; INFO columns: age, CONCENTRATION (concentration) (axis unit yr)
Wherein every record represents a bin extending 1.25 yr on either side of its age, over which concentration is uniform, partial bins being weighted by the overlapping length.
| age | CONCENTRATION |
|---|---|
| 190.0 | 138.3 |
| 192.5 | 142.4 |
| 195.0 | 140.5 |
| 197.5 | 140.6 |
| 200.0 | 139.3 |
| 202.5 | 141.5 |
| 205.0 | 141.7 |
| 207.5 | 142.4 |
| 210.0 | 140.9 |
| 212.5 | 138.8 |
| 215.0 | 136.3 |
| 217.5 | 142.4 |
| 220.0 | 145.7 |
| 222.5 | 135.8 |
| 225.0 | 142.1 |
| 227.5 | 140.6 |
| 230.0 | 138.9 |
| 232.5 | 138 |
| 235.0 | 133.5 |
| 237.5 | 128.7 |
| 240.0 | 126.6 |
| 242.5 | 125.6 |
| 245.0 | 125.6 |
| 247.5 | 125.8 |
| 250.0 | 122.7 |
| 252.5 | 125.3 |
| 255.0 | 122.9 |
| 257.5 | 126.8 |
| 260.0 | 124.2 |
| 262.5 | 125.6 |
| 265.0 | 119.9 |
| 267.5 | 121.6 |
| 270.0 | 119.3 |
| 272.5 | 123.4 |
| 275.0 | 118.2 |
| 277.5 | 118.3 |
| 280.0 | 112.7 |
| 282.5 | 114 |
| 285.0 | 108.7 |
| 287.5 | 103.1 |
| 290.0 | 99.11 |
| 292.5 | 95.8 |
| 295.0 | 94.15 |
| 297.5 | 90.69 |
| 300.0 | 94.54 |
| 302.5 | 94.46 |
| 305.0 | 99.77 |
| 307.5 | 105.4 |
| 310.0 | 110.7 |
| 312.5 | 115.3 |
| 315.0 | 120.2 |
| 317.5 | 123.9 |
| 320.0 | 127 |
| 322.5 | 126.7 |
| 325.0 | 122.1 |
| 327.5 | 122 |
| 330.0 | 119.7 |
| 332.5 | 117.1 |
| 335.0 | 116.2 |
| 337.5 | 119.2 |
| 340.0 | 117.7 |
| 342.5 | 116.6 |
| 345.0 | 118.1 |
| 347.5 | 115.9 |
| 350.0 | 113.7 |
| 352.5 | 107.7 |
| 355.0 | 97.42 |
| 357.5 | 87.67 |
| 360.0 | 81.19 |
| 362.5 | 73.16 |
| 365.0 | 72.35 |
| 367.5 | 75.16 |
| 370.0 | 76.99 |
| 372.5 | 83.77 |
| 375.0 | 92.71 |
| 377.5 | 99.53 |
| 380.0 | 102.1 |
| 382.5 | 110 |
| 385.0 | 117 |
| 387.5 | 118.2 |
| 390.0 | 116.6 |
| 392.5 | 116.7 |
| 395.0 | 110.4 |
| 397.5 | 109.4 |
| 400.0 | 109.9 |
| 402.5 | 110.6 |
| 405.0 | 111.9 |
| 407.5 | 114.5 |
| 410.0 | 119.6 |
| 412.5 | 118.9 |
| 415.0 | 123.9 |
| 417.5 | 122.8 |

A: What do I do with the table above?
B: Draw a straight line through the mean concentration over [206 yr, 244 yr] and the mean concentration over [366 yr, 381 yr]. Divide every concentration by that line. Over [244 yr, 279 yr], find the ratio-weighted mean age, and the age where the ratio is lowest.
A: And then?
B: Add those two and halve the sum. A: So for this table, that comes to 255.7 yr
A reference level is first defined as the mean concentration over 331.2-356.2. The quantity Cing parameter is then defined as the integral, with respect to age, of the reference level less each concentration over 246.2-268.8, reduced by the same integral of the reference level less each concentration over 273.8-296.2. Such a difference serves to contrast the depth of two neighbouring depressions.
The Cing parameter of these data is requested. -377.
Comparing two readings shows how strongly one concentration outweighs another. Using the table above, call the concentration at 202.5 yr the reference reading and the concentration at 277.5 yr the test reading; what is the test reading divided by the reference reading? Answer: 0.84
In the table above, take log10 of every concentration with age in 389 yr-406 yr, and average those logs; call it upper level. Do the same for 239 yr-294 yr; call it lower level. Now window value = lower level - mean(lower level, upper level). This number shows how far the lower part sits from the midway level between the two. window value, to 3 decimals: 0.011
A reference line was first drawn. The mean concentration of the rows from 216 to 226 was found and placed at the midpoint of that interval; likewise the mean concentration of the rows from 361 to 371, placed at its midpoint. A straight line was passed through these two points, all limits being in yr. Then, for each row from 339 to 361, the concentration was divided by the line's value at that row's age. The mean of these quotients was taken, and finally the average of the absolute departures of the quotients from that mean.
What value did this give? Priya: 0.108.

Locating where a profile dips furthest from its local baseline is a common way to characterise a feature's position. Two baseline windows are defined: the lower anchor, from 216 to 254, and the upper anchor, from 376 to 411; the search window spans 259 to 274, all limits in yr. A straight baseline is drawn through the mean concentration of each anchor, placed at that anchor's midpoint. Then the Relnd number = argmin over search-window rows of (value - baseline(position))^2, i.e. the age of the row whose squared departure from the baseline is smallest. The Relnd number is 262.5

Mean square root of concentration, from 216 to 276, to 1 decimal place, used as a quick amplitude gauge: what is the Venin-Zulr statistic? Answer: 11.4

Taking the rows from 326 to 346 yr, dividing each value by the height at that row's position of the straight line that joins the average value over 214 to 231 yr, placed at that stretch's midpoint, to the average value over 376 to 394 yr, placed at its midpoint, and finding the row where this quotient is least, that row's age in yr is 335.0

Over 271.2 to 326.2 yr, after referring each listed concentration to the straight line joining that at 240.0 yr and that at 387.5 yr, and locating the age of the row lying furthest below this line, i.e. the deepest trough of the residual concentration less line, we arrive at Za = 297.5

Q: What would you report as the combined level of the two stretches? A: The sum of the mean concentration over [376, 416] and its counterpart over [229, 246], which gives 244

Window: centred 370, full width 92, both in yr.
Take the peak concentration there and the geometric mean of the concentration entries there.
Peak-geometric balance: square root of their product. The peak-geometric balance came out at 114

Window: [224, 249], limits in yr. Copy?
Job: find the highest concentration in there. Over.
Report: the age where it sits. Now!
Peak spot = 225.0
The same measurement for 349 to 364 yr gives 350.0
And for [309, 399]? 320.0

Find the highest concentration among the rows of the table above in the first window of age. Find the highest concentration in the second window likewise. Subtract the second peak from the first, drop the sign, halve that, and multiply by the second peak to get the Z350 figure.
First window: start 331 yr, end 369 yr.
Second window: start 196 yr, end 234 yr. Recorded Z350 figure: 1931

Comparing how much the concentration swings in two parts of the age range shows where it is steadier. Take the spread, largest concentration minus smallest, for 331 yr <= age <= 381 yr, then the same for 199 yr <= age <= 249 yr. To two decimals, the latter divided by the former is 0.43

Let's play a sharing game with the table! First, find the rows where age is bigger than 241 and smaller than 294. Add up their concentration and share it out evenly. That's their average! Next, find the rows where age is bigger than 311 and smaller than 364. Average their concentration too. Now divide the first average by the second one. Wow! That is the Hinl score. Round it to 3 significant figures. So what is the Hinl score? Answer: 1.05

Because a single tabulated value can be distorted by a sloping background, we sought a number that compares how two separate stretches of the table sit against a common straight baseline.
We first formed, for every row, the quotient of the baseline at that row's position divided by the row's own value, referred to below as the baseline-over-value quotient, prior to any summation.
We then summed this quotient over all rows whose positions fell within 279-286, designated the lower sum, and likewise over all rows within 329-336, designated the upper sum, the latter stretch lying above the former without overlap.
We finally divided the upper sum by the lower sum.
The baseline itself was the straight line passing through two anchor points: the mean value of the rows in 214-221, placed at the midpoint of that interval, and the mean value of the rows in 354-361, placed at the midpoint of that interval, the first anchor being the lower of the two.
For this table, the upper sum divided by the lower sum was 0.80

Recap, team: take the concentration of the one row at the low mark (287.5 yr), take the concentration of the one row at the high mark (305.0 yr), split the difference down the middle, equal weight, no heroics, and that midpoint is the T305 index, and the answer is 101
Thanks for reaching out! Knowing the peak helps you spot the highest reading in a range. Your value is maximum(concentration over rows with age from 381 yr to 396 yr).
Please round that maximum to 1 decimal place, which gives 118.2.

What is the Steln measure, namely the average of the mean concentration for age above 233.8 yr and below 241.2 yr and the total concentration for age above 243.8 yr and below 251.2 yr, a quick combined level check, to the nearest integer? 252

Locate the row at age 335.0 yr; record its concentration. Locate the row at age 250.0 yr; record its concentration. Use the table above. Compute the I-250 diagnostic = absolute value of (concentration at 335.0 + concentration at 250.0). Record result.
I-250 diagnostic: 239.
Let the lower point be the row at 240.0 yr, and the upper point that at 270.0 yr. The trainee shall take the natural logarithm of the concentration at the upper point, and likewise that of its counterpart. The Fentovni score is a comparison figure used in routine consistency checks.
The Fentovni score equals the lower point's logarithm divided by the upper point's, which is 1.01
